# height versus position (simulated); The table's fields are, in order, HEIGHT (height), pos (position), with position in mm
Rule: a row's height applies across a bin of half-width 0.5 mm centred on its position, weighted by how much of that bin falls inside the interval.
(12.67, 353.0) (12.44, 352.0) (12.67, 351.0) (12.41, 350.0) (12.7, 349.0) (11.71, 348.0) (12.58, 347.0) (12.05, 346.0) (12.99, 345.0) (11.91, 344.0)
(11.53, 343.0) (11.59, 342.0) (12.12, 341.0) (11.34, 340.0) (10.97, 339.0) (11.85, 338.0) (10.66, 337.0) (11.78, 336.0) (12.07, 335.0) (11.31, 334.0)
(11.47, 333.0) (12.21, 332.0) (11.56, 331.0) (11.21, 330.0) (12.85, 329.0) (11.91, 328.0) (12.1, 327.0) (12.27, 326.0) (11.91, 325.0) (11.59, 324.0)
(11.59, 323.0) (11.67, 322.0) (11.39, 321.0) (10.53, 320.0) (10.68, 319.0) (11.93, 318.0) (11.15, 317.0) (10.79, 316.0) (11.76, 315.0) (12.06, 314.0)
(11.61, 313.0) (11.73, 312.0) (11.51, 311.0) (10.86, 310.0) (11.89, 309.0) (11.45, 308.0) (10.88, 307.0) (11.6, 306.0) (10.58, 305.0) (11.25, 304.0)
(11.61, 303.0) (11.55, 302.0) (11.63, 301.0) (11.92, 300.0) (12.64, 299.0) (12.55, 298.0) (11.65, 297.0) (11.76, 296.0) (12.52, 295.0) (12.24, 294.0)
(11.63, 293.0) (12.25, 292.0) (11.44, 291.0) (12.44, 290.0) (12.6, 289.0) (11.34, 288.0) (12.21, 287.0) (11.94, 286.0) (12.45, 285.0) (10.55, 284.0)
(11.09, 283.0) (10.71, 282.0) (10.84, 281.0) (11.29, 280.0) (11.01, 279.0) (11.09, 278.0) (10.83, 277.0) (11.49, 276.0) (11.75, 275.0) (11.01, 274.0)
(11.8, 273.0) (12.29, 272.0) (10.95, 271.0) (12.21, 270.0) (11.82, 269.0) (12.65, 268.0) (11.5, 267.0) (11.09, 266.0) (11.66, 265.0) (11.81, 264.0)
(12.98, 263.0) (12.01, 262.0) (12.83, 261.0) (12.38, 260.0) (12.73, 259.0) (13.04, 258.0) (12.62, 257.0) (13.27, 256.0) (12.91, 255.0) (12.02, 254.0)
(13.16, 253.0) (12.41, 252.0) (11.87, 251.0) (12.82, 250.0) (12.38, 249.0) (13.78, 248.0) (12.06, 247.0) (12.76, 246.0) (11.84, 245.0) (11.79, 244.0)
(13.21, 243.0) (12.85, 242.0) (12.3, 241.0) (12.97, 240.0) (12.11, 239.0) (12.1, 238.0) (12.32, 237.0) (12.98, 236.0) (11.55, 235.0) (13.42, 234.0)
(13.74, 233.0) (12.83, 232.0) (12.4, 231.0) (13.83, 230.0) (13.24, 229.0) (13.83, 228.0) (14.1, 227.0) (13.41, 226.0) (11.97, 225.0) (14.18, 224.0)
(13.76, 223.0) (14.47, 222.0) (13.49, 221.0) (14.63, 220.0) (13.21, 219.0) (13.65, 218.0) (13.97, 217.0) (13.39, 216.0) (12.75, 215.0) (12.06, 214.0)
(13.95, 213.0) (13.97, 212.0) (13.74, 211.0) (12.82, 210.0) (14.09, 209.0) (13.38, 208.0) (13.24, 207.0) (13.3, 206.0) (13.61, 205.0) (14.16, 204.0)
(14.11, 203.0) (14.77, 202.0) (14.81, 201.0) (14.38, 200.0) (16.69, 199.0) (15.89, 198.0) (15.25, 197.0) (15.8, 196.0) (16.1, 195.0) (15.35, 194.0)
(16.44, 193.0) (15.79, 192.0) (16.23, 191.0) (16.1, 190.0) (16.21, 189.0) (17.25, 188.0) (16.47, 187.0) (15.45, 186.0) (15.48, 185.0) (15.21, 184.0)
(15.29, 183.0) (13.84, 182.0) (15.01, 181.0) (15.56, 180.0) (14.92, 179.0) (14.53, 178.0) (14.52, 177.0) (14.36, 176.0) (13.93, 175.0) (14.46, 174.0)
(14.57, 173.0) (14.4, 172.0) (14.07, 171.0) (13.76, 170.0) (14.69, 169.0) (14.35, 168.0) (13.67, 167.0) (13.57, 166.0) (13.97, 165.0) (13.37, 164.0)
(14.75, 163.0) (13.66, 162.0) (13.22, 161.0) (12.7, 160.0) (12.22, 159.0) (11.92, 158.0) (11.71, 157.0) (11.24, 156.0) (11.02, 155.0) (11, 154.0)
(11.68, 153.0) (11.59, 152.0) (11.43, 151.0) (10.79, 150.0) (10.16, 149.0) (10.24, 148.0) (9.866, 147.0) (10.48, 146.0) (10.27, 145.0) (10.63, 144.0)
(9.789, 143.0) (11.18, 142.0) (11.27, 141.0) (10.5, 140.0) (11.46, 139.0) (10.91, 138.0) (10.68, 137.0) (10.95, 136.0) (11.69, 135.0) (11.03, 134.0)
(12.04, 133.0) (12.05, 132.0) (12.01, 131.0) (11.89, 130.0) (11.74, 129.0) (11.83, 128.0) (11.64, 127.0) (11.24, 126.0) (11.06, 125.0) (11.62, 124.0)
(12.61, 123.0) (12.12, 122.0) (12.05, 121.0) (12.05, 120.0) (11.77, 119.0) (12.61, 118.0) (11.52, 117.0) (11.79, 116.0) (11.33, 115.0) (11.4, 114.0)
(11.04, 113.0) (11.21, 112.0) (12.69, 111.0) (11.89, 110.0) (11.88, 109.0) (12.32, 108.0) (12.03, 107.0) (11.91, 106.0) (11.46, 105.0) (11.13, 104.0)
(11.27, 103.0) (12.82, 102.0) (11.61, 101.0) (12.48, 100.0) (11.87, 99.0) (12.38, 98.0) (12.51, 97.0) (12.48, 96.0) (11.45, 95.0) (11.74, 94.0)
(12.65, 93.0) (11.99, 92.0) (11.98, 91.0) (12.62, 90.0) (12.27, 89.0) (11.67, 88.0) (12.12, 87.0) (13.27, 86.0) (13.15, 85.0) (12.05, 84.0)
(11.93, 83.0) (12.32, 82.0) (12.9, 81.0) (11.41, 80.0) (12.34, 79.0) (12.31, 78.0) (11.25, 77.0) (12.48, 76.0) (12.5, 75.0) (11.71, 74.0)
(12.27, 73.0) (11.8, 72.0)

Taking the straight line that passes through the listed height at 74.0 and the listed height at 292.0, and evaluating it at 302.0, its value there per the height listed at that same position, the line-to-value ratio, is 1.06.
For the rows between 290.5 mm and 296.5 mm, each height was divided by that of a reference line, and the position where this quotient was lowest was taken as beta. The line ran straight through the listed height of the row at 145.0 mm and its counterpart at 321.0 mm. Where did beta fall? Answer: 291.0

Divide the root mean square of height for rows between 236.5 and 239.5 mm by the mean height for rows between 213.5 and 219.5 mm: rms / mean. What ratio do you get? 0.92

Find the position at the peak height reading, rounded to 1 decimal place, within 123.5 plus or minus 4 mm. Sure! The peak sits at 123.0 mm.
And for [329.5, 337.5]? 332.0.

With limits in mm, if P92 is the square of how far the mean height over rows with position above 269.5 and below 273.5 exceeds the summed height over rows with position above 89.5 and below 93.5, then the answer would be 1401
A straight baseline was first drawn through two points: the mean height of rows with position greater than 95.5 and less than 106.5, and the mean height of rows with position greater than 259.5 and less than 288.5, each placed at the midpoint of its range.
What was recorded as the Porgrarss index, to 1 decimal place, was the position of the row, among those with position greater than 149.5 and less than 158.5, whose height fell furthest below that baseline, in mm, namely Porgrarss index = 150.0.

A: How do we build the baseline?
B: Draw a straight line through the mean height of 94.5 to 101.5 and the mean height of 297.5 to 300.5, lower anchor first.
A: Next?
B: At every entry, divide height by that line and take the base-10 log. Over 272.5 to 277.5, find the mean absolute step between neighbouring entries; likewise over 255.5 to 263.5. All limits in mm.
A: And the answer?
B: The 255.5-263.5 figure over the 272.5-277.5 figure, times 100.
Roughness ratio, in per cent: 83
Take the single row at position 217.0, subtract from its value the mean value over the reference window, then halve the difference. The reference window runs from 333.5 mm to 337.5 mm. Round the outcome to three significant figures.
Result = 1.26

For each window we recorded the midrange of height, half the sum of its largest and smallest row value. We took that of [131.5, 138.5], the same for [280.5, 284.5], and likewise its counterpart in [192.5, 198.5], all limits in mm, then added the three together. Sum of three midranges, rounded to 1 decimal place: 38.0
